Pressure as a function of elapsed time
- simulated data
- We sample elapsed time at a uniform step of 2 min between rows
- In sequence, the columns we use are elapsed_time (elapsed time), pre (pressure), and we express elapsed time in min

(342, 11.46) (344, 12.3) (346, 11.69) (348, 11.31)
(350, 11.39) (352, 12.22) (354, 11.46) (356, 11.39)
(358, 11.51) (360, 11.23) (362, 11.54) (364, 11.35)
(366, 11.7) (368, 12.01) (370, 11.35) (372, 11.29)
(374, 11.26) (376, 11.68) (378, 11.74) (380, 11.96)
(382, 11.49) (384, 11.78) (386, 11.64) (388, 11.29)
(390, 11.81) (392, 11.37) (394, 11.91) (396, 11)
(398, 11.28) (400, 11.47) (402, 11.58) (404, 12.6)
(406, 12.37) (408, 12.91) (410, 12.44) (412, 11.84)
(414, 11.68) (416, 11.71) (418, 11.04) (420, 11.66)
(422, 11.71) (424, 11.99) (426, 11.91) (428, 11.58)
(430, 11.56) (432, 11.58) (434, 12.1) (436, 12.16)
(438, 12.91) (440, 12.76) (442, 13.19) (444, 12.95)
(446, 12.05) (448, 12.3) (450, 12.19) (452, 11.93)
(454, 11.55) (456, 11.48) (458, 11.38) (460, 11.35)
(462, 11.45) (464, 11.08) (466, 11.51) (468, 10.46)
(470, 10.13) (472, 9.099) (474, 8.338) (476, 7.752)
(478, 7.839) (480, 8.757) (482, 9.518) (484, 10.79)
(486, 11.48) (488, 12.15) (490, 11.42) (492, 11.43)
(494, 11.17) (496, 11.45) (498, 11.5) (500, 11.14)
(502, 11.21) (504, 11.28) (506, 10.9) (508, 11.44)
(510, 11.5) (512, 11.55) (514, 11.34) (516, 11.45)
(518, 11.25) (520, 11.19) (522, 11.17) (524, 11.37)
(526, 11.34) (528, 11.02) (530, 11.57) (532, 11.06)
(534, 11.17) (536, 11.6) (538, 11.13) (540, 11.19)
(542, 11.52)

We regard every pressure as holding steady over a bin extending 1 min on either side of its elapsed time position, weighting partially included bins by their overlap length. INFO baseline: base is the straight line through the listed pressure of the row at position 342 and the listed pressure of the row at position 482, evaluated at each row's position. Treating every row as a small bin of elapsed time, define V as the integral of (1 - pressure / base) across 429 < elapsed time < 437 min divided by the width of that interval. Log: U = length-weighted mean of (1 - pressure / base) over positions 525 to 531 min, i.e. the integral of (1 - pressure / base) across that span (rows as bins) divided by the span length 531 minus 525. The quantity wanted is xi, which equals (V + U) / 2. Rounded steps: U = -0.27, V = -0.16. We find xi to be -0.22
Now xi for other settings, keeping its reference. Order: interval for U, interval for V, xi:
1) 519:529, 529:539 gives -0.27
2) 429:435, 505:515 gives -0.20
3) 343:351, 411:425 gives -0.07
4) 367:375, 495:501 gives -0.13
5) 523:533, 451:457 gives -0.22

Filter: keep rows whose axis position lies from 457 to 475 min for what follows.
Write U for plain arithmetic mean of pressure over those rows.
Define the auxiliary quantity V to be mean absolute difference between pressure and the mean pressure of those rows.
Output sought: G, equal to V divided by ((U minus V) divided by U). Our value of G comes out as 1.00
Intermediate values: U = 10.5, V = 0.91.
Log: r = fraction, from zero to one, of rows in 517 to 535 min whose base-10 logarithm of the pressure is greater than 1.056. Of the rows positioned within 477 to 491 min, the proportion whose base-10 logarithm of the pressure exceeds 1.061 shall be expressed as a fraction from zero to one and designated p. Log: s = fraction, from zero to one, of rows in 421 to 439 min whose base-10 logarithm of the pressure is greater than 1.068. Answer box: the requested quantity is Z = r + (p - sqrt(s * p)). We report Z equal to -0.05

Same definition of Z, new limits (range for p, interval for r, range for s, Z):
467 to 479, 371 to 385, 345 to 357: 0.71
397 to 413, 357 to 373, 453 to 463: 1.25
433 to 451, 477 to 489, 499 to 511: 1.33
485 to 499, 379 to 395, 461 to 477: 0.89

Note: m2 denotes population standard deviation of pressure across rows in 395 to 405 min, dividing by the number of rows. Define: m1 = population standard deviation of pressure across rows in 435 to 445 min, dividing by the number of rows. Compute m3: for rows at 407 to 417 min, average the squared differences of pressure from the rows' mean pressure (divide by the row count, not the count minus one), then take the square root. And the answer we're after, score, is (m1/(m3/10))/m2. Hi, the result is 13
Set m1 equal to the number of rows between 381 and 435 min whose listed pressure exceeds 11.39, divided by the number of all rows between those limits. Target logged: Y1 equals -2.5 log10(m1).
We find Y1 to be 0.2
